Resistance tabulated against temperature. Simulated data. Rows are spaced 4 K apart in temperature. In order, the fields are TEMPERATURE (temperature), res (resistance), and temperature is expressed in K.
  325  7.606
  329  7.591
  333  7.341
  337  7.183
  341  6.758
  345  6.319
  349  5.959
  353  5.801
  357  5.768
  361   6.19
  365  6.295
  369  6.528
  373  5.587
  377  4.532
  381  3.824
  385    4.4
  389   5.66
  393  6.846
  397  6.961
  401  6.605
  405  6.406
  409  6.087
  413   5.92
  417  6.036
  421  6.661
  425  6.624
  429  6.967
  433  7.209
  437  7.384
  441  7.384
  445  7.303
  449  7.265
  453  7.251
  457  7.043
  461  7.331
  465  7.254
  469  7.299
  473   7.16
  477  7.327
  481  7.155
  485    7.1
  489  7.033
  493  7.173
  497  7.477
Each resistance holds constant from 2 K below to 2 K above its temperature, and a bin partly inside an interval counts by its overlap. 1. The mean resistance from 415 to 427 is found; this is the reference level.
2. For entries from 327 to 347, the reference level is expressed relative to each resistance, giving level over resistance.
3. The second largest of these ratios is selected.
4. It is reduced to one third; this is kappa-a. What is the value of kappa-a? 0.318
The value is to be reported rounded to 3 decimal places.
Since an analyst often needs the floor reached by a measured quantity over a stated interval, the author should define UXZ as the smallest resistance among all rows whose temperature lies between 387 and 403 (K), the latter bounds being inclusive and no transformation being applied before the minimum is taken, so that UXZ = 5.660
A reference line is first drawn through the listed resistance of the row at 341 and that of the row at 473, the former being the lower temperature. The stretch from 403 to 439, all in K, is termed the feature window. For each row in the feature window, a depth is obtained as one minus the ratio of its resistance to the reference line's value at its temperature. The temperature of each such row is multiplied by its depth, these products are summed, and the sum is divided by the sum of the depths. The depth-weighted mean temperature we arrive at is 411.1 K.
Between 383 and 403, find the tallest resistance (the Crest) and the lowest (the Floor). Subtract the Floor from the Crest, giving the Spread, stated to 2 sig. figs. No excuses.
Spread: 2.6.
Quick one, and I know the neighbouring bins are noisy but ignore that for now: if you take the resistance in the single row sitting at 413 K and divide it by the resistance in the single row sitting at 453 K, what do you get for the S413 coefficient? 0.82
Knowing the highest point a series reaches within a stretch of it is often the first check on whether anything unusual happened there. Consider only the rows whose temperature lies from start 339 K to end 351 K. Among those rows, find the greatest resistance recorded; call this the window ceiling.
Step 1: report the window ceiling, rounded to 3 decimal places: 6.758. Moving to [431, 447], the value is 7.384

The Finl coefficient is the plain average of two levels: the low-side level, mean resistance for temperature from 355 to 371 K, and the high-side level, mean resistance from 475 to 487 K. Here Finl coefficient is 6.7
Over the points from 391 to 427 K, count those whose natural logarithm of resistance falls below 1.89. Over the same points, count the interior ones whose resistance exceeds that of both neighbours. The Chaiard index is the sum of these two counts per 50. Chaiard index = 0.140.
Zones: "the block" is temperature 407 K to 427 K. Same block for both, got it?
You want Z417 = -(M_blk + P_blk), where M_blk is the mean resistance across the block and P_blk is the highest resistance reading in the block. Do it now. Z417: -12.9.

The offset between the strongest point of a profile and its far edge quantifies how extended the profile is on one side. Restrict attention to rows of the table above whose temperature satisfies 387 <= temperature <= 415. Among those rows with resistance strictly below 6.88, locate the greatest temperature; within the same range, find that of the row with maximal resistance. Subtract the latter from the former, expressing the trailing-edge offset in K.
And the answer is 16 K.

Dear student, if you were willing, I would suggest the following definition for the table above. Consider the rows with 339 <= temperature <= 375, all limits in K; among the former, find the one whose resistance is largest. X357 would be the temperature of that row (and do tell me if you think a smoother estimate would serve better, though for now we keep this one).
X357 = 341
